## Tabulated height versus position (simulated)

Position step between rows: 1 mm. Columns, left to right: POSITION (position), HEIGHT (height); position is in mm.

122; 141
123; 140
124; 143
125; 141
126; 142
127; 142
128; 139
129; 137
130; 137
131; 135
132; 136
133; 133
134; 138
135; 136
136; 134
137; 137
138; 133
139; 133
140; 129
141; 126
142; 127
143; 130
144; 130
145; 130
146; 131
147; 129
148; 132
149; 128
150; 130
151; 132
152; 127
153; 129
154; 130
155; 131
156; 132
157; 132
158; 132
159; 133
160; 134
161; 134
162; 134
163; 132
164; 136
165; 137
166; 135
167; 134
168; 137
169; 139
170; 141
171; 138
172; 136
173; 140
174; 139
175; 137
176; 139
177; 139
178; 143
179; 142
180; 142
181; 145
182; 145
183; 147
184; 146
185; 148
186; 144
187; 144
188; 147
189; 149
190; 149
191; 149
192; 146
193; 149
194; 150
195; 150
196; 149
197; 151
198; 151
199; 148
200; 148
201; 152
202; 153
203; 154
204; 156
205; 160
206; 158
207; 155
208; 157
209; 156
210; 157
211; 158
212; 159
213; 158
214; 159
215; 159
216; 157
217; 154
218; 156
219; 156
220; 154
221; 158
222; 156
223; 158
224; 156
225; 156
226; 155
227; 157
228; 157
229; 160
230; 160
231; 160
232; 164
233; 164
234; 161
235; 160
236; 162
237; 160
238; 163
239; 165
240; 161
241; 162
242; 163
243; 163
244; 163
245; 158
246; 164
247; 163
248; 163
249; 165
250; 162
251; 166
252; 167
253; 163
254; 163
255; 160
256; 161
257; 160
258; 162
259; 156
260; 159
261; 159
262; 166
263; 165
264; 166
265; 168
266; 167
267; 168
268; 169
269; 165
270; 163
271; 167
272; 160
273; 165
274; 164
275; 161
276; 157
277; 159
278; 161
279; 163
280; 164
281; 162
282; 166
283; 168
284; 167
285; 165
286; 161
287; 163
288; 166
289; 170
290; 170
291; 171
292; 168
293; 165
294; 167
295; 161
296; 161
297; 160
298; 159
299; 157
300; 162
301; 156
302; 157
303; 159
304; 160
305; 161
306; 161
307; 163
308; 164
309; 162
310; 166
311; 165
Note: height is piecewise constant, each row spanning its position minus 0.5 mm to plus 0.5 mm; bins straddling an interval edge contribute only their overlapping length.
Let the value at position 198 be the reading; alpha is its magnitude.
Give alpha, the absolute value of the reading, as 151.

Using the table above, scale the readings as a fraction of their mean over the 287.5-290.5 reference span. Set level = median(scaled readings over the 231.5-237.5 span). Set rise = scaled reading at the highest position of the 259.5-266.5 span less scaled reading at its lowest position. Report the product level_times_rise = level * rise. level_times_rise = 0.045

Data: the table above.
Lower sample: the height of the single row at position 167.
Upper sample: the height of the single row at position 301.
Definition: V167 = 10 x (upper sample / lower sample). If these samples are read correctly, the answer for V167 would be 11.6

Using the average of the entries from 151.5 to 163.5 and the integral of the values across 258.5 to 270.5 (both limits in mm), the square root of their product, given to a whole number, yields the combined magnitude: 509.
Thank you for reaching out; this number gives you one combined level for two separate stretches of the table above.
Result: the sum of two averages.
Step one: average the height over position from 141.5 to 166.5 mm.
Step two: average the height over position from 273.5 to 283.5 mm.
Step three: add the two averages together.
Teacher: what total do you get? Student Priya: 294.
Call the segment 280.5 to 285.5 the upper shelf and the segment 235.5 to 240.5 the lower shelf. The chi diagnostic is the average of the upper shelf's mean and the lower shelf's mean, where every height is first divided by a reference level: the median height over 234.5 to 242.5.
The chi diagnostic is 1.01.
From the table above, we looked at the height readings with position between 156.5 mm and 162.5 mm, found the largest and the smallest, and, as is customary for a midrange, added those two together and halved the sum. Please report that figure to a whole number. 133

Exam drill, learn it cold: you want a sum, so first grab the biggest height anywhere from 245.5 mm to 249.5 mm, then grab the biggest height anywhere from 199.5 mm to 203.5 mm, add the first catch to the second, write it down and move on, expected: 319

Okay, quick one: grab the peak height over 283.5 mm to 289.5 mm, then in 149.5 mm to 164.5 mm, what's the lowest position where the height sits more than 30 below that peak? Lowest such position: 150 mm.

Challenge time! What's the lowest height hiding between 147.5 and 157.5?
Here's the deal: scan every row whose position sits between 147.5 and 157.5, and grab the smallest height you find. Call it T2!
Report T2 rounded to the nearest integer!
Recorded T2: 127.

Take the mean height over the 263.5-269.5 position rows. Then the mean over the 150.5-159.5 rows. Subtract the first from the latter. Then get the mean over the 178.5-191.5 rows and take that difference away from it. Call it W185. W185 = 182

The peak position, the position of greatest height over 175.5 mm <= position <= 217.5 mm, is 205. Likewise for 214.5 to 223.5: 215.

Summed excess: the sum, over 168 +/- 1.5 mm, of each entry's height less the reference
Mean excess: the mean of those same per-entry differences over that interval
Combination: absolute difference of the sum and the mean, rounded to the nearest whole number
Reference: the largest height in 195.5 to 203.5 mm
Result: 35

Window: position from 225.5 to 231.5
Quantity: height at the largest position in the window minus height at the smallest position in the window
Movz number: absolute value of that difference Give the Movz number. 5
